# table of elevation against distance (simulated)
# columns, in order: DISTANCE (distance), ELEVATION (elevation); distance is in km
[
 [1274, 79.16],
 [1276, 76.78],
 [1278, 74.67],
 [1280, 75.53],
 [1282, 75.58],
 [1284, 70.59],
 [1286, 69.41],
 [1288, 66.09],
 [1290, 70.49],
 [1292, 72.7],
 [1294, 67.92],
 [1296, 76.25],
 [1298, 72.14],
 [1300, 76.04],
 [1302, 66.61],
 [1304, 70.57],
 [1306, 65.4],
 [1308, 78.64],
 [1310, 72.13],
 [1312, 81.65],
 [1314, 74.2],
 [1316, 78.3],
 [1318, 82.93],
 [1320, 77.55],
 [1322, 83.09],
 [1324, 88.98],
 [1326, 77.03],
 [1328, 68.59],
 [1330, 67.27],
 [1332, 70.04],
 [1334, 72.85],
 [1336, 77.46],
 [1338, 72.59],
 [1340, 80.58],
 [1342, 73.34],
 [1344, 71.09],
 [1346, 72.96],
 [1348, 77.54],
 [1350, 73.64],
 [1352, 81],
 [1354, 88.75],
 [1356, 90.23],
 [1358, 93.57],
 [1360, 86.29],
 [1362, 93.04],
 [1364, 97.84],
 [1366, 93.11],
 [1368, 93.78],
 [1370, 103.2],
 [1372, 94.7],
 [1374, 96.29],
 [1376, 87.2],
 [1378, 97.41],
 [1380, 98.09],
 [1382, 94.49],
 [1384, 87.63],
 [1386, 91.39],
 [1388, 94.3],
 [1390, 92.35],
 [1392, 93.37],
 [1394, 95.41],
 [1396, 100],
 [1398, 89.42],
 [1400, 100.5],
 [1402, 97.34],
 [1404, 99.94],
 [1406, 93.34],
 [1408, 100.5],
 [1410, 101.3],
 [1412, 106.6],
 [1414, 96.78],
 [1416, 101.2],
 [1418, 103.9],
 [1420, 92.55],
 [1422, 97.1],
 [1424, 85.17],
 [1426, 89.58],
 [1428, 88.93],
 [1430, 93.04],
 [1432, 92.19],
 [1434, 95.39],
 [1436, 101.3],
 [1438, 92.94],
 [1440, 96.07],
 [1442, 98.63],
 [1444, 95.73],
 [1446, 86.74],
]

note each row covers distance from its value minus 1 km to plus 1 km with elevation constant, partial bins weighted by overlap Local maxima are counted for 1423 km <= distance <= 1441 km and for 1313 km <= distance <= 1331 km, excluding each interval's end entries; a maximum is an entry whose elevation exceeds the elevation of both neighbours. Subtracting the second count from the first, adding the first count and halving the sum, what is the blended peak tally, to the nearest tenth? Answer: 2.0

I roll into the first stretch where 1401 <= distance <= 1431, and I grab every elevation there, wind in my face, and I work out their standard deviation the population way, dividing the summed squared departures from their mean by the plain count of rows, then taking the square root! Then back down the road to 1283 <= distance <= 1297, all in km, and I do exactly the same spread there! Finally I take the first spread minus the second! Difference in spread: 2.7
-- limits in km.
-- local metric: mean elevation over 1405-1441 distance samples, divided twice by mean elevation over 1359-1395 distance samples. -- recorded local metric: 0.0109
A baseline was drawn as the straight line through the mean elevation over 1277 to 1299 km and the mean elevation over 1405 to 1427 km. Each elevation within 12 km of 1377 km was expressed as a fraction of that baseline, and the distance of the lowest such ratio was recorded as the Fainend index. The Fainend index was 1384 km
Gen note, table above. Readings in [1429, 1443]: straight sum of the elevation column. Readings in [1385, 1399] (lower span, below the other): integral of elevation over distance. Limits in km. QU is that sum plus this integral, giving 1982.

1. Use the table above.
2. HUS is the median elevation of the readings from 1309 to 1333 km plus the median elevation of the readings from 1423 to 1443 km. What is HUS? 170.3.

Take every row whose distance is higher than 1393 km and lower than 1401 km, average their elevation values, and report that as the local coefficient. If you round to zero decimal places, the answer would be 96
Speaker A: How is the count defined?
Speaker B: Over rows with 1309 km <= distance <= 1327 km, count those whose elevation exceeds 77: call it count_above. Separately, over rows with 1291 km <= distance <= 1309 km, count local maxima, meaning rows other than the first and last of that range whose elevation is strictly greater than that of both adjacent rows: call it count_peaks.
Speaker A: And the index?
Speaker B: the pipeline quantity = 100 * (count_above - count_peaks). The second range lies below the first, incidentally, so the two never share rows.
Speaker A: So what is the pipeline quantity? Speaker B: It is 400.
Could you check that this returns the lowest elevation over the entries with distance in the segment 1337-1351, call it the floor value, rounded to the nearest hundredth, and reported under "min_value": 71.09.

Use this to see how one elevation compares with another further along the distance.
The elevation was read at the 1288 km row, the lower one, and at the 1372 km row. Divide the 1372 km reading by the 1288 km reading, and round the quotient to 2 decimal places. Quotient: 1.43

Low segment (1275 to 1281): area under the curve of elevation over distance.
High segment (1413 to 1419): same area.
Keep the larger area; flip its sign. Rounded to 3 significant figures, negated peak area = -604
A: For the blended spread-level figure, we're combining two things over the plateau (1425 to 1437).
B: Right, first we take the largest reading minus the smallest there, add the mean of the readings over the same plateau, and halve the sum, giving 53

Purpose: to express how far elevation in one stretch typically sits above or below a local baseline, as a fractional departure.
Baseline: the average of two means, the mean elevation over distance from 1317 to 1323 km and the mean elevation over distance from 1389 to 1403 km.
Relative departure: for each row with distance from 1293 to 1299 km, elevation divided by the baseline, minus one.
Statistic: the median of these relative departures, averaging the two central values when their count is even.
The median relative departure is -0.18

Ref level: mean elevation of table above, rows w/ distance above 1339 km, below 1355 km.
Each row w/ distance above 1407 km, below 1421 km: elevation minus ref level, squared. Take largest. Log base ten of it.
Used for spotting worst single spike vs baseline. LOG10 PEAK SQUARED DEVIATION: 2.93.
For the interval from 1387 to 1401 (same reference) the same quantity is 2.73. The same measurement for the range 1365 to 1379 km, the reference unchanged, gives 2.82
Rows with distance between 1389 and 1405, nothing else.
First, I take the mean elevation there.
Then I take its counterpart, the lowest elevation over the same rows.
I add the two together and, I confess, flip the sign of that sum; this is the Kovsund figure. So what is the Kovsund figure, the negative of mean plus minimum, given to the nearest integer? -185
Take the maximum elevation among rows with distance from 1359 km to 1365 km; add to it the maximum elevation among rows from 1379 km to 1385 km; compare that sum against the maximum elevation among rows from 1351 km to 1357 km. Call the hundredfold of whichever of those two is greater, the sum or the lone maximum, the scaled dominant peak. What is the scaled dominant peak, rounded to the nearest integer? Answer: 19593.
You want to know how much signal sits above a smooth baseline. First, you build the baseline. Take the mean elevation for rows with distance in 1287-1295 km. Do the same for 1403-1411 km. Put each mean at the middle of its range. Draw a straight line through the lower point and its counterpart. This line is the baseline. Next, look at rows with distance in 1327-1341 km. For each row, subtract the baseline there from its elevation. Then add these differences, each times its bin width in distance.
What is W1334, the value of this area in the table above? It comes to -104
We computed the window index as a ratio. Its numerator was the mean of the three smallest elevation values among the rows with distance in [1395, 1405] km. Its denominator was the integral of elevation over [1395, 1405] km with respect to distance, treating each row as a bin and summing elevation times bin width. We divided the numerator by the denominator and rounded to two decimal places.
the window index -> 0.10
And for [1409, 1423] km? 0.07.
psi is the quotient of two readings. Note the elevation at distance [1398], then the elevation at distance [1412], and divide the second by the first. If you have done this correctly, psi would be 1.19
